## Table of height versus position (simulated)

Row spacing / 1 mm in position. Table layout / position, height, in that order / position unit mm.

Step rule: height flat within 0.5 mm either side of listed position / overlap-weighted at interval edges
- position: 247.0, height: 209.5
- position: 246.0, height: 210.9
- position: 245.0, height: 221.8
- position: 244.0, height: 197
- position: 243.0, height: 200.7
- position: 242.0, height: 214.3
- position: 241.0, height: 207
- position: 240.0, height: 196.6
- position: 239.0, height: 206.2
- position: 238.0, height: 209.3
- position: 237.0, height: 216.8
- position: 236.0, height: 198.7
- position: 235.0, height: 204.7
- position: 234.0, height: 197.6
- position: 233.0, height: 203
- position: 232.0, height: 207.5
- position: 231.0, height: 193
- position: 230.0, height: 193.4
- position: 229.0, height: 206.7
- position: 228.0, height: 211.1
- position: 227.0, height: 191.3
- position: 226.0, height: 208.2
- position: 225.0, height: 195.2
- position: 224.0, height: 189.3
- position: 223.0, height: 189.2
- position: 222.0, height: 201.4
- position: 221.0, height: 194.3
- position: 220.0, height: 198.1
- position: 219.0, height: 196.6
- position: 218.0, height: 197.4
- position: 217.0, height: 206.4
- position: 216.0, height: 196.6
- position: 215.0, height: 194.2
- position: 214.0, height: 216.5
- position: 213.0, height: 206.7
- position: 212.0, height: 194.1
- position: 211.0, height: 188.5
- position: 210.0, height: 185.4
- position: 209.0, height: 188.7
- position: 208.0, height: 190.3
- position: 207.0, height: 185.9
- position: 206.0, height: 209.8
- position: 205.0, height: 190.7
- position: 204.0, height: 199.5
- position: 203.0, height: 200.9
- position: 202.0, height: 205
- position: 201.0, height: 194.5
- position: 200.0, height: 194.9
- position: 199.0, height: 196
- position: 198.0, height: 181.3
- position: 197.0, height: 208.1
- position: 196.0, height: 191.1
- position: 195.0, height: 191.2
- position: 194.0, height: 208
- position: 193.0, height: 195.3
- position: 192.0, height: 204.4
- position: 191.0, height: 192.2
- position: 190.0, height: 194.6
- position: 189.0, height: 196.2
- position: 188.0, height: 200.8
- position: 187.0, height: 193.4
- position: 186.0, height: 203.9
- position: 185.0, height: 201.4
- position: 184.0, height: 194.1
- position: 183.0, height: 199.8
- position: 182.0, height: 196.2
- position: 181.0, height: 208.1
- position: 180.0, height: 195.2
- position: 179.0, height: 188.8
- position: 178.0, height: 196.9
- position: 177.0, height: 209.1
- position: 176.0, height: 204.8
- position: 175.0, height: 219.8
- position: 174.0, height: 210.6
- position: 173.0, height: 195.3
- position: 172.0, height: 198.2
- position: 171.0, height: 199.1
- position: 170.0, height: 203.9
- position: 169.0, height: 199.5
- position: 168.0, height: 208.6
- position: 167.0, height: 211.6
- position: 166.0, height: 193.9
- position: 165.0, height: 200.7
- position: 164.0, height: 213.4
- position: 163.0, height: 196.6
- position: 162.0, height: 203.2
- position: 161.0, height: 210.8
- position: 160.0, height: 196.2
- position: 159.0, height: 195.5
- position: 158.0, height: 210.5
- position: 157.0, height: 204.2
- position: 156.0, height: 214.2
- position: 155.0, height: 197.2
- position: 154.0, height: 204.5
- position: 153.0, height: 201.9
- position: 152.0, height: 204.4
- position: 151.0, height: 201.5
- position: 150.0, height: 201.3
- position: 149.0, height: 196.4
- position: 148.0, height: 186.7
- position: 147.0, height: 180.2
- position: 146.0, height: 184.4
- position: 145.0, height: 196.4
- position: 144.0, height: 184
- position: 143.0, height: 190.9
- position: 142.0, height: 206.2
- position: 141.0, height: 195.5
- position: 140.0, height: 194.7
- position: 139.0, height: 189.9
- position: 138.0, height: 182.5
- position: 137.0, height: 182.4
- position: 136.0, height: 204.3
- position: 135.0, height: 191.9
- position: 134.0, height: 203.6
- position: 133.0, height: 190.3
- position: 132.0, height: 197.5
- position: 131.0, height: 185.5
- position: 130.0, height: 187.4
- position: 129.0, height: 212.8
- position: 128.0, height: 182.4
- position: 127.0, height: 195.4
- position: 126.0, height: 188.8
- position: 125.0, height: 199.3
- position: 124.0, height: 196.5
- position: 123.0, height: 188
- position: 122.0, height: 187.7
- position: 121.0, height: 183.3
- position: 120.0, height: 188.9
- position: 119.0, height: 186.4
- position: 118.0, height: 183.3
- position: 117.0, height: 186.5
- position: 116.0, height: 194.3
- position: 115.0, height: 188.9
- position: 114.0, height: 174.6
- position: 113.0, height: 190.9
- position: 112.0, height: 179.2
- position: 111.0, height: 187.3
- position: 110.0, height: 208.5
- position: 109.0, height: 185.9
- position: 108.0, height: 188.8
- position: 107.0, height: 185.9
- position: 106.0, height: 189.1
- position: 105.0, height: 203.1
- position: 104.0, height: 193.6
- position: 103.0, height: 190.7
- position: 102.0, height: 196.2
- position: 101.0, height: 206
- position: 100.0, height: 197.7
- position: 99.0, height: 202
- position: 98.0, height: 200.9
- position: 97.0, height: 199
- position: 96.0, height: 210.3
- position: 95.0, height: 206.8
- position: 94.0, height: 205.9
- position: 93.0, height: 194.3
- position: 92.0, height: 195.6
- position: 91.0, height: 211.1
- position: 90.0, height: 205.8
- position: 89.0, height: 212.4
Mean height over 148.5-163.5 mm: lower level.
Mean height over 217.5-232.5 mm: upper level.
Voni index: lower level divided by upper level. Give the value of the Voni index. 1.02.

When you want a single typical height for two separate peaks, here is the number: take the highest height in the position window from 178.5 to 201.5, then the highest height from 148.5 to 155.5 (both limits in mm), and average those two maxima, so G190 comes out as 206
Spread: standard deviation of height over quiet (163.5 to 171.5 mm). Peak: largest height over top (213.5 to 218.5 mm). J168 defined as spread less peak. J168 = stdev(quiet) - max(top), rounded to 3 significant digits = -210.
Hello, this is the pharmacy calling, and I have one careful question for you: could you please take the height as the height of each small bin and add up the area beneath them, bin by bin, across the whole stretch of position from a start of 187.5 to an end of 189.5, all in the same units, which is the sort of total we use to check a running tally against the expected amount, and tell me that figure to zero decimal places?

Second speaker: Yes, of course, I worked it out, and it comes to 397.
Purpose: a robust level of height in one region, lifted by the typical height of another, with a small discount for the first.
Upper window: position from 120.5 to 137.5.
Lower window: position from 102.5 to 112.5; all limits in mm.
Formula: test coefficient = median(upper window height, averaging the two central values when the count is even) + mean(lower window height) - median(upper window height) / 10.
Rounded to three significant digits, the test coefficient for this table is 362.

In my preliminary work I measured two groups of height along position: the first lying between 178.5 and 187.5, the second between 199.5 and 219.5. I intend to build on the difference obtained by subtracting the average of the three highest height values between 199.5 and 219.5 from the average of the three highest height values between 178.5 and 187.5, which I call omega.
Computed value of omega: -7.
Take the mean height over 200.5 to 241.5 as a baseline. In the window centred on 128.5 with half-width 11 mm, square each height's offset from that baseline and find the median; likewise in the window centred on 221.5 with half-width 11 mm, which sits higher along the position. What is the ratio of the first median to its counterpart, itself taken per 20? 0.13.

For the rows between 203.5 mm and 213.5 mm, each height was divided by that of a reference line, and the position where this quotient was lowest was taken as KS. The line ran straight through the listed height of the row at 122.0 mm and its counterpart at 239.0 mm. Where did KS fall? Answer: 210.0 mm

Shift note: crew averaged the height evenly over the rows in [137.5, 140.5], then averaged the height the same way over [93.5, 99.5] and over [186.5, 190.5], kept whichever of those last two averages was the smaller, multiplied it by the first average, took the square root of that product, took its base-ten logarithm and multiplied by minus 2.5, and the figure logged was -5.71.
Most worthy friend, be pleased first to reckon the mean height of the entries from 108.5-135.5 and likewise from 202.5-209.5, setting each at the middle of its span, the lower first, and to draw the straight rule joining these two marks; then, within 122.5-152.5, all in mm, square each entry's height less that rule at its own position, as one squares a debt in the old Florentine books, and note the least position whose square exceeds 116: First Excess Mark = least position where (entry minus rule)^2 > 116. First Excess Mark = 129.0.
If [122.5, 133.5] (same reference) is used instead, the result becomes 129.0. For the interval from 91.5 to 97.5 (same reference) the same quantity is 94.0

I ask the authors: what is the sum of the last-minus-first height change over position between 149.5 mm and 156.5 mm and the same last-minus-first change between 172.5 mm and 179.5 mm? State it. 6.4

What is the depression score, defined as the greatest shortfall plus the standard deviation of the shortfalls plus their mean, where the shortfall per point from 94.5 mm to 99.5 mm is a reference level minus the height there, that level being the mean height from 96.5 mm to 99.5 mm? 3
